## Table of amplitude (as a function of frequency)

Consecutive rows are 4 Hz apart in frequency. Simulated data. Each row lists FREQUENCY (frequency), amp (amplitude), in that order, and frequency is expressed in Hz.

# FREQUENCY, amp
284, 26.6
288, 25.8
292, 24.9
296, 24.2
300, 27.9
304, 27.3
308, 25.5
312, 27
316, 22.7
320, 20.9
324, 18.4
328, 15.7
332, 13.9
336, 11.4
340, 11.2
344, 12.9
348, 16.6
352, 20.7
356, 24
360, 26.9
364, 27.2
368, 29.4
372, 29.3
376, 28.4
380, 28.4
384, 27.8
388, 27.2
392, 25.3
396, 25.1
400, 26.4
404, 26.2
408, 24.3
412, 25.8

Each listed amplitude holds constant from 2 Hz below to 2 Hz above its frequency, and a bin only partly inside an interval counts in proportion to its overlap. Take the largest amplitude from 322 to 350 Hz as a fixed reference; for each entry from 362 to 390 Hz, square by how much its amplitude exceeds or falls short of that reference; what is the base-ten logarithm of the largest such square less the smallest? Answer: 1.64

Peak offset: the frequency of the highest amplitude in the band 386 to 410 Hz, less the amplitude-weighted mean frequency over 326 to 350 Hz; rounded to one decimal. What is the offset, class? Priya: 50.0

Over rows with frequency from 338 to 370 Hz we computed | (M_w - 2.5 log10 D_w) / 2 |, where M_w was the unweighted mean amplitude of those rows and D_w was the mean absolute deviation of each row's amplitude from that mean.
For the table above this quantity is 10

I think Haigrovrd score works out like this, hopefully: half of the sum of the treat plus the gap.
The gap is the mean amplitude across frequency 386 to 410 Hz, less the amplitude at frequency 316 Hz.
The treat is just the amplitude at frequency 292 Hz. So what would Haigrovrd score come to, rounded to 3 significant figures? 14.0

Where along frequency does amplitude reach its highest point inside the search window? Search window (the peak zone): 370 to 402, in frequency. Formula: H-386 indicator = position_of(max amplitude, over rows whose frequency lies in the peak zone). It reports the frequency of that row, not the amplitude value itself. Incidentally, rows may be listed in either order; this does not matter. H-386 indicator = 372 Hz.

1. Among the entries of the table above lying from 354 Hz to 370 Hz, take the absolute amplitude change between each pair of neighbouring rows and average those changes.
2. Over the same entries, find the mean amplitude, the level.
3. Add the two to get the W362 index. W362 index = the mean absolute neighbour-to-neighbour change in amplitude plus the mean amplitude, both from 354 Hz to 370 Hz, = 29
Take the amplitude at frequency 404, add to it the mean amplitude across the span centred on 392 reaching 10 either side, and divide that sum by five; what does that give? 10.5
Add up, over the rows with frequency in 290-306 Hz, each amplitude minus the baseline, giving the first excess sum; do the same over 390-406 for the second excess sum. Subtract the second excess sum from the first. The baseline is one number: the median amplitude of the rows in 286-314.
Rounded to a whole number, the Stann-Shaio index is 1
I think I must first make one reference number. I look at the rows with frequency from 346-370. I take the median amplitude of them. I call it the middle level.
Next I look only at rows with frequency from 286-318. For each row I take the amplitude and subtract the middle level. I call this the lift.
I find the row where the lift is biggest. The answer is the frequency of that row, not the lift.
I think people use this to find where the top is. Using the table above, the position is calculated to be 300 Hz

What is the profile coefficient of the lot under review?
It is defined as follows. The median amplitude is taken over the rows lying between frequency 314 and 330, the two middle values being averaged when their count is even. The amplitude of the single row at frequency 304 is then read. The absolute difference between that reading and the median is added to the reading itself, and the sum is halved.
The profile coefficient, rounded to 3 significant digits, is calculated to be 17.5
